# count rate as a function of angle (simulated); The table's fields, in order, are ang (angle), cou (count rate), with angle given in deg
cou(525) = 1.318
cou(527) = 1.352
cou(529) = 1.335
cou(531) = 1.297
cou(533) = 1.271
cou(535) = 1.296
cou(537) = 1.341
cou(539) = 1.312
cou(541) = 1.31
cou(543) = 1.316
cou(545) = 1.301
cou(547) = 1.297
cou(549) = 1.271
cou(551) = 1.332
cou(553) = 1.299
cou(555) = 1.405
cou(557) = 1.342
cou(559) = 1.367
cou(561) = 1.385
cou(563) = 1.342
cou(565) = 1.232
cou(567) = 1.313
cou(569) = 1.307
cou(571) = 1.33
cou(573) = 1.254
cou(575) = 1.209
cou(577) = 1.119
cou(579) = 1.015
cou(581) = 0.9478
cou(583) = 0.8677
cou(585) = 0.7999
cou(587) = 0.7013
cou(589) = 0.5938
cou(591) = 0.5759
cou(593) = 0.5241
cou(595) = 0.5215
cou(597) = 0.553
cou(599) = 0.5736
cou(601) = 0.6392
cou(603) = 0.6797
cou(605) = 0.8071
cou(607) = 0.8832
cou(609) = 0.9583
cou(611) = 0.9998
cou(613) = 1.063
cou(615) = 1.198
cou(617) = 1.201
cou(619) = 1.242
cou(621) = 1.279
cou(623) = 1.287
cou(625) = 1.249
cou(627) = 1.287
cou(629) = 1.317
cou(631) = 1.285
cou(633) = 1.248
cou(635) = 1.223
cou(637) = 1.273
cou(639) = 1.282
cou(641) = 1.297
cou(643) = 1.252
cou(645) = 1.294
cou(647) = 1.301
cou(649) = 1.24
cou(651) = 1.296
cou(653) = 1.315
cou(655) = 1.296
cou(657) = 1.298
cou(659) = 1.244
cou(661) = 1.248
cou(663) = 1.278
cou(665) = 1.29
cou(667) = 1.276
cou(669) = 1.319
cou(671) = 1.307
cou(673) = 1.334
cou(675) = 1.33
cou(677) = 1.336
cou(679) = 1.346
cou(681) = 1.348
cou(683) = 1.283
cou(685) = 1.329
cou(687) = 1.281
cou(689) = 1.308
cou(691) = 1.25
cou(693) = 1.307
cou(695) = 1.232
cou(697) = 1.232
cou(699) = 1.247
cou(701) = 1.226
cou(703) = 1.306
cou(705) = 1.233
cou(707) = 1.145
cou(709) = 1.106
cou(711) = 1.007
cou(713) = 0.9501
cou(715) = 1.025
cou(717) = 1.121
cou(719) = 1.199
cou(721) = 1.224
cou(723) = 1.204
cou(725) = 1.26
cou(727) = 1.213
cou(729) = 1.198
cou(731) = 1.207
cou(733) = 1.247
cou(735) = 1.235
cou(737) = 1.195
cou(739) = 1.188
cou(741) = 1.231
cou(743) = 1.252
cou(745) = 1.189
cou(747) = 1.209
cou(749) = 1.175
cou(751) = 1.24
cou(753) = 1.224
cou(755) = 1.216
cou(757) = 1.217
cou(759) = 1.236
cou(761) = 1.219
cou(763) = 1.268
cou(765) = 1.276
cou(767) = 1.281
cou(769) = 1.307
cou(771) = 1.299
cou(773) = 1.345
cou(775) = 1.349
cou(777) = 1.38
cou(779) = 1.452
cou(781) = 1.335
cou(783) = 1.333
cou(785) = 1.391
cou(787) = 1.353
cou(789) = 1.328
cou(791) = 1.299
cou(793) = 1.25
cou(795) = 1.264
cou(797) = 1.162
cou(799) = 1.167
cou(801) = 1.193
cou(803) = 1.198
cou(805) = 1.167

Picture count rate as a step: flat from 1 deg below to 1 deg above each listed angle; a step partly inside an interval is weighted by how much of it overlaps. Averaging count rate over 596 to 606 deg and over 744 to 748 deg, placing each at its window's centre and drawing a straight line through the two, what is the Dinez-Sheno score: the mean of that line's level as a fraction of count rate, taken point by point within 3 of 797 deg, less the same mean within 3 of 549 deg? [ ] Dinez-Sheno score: 0.8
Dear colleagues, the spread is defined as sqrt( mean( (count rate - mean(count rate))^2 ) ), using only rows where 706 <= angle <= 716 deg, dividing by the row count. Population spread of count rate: 0.0701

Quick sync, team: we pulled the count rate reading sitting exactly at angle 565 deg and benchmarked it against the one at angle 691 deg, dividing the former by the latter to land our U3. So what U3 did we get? 1.0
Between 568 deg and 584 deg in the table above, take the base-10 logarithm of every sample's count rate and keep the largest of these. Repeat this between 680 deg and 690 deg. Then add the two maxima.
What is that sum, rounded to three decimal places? 0.254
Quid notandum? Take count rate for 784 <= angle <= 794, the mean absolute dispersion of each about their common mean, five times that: 0.20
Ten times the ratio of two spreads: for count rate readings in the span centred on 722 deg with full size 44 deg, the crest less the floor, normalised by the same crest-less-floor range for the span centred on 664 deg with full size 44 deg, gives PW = 33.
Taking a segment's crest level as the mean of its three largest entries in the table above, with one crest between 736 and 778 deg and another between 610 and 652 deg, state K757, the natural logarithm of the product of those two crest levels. 0.572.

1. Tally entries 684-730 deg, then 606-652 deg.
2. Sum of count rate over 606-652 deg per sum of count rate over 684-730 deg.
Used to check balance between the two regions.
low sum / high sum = 1.01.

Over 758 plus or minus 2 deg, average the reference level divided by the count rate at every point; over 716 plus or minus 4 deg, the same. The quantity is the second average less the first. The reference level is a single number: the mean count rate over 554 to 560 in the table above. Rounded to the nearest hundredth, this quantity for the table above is 0.17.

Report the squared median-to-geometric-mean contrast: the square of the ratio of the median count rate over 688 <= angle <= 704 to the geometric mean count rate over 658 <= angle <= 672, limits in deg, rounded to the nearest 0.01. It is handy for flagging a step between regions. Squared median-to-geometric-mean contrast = 0.95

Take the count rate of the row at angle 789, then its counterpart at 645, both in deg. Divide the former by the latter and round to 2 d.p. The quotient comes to 1.03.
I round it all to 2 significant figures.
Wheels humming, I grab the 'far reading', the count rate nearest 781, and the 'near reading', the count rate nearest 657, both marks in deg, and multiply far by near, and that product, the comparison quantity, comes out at 1.7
